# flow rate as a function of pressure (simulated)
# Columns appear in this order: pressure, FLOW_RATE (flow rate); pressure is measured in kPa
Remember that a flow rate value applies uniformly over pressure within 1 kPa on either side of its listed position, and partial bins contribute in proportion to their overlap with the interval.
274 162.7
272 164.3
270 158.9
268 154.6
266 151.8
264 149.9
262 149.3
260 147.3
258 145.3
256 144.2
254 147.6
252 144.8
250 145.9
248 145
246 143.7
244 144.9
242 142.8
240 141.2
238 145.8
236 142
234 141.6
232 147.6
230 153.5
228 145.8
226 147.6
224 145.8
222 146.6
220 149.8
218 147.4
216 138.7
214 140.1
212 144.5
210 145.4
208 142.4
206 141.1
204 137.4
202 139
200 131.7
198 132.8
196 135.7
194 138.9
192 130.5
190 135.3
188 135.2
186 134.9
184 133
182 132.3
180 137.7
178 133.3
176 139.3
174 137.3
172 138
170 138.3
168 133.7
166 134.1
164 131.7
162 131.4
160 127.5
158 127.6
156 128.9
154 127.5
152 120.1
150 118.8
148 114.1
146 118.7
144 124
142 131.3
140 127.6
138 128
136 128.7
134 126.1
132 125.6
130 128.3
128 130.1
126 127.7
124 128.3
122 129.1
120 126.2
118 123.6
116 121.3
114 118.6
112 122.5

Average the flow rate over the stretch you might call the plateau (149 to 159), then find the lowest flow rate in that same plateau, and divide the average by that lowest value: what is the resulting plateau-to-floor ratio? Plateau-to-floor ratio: 1.049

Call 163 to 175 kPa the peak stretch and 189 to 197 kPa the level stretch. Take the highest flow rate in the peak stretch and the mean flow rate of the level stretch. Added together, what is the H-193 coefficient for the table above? 273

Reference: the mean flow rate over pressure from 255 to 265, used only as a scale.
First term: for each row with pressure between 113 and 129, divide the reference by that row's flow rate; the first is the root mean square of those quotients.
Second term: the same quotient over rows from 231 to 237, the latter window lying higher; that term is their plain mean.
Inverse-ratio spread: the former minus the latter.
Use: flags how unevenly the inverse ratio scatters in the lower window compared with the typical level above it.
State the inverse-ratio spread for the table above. 0.15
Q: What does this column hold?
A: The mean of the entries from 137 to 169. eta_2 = 127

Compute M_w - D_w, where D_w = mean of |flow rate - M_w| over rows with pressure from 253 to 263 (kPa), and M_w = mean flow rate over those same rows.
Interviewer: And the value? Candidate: 145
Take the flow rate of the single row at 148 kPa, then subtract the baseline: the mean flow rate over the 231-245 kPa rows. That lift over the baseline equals -30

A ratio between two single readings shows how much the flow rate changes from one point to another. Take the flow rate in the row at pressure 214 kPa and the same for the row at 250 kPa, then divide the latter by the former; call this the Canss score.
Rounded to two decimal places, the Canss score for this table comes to 1.04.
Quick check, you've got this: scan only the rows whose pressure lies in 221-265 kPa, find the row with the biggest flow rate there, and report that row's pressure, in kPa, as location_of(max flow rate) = 230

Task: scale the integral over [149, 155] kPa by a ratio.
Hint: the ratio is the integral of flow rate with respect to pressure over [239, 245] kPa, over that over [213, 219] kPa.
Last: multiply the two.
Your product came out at 737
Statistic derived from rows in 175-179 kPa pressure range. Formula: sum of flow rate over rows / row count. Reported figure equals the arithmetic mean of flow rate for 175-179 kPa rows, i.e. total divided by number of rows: 136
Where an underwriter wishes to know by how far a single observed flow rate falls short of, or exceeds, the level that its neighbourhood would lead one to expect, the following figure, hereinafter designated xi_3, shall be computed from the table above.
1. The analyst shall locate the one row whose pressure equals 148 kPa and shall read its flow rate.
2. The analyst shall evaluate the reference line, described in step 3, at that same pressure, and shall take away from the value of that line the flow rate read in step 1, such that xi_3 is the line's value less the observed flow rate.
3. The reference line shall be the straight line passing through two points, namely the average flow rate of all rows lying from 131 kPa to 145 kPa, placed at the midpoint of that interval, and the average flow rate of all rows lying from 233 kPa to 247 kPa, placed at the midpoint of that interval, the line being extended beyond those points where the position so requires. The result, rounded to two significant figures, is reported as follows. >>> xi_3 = 15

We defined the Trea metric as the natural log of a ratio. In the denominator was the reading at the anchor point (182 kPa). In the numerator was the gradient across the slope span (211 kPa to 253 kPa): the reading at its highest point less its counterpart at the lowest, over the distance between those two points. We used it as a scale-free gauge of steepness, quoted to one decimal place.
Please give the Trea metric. -9.8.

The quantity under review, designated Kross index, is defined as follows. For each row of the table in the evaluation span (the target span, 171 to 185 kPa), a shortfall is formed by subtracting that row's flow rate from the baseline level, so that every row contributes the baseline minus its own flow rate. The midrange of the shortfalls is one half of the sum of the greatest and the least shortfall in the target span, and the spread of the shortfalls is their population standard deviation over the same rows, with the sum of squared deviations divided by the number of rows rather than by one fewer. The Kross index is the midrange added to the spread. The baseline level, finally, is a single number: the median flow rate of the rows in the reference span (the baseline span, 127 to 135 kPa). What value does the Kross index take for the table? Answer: -6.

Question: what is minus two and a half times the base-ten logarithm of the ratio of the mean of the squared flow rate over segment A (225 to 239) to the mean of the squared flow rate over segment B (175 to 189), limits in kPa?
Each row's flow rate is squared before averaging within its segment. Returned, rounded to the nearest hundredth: -0.17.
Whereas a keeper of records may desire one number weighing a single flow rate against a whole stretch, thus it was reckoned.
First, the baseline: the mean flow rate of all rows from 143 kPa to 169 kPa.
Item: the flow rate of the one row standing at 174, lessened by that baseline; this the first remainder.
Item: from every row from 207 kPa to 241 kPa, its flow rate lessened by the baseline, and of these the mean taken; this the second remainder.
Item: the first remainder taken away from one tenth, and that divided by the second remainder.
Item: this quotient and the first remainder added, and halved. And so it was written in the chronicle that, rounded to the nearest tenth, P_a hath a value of 5.4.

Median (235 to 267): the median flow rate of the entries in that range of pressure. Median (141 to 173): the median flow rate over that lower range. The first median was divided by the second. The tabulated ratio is 1.13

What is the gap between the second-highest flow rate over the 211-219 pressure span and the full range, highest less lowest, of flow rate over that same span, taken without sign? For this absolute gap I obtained 136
